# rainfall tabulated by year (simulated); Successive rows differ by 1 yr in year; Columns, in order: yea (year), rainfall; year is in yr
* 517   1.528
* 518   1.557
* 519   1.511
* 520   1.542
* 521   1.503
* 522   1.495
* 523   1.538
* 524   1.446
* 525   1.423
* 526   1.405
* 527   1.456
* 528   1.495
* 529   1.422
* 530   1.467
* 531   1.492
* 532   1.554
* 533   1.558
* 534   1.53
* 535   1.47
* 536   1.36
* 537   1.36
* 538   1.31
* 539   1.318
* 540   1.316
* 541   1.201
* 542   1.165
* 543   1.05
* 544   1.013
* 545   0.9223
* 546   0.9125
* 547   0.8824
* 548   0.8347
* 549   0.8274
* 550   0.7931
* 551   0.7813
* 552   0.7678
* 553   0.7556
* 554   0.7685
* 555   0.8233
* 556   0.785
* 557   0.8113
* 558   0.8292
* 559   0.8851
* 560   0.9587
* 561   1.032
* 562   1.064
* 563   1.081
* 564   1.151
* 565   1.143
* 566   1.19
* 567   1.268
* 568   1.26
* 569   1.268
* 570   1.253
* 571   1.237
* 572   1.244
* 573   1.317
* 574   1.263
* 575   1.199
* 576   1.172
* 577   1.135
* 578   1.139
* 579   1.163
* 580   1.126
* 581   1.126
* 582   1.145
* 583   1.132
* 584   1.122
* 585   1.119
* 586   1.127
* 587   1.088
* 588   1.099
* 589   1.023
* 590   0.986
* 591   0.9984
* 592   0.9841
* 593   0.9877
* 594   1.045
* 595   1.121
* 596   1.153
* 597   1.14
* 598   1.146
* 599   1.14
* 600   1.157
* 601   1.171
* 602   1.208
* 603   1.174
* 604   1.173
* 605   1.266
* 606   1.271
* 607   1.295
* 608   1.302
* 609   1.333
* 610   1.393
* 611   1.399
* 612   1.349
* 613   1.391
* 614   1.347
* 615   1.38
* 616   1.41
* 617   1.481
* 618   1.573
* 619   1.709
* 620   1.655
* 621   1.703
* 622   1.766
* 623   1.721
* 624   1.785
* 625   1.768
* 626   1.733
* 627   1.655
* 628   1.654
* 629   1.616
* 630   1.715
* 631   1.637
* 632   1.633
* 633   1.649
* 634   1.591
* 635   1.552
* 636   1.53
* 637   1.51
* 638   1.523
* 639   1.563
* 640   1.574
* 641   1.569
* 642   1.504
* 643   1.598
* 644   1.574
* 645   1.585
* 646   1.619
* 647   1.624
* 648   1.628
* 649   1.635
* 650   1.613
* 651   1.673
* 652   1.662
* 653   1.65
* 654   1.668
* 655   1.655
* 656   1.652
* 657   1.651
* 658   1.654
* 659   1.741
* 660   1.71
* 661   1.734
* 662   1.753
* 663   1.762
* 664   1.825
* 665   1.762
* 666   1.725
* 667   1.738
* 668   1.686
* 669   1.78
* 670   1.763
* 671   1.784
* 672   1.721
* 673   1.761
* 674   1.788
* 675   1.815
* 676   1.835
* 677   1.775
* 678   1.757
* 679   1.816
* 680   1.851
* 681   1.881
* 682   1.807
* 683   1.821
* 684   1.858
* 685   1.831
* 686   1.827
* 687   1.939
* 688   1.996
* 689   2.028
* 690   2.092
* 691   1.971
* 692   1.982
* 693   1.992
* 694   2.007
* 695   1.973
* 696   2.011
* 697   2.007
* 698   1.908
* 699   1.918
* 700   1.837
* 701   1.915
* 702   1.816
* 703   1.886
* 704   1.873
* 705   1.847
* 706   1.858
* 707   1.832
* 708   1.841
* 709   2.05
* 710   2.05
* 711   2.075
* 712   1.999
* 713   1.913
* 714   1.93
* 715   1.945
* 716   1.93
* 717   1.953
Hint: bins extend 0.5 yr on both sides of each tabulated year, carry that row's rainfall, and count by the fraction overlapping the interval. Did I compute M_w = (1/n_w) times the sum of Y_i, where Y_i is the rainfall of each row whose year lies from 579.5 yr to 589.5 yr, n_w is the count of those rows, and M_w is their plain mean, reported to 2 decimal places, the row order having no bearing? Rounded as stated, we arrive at 1.11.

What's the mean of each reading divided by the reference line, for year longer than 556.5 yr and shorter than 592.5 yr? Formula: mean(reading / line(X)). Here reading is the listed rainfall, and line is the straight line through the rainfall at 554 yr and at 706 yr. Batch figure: 1.22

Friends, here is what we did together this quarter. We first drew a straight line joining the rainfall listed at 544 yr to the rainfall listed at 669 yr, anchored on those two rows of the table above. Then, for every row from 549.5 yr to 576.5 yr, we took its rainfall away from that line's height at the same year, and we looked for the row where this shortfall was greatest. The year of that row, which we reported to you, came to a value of 553 yr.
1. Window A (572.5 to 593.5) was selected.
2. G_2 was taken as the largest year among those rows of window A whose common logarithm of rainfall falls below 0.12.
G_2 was 593 yr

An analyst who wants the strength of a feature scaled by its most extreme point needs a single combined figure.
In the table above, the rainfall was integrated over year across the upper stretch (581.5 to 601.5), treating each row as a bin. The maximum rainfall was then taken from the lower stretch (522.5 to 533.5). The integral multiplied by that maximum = 34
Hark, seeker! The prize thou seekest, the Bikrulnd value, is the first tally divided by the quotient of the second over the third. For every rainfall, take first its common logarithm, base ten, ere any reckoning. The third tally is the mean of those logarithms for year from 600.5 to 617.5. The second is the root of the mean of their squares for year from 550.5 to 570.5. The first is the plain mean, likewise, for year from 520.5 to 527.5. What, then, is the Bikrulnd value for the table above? 0.23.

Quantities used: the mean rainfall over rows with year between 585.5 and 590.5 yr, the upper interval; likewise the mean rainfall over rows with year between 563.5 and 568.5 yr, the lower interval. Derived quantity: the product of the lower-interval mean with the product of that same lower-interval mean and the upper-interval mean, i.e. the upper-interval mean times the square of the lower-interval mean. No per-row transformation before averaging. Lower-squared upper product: 1.5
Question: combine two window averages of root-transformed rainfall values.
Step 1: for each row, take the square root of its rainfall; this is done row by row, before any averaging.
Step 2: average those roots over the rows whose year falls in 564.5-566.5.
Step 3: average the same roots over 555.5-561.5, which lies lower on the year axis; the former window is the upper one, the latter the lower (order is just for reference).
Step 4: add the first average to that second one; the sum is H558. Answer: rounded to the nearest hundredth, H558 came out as 2.02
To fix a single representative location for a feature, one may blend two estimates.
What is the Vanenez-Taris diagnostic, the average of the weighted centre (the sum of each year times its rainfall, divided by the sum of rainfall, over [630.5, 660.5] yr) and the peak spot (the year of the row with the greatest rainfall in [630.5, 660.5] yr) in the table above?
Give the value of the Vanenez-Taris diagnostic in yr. 652.4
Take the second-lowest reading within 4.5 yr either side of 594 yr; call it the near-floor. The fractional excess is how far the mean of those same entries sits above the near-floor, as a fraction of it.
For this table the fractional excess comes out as 0.077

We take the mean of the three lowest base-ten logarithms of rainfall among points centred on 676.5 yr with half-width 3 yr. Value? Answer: 0.25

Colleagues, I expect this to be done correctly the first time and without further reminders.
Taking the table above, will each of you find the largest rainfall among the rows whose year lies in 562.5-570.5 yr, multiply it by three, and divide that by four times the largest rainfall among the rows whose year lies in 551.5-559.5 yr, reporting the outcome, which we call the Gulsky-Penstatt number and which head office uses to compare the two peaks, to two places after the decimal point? 1.07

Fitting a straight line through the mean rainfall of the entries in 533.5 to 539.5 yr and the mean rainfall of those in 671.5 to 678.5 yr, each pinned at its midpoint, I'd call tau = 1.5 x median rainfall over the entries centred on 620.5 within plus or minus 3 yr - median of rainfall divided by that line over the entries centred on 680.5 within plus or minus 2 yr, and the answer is 1.5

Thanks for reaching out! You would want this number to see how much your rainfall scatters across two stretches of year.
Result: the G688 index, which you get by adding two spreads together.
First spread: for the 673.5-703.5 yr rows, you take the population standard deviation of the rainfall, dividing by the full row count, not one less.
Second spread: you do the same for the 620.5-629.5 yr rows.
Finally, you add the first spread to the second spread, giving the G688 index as 0.14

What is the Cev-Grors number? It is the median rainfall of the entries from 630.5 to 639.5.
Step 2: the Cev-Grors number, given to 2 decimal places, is 1.56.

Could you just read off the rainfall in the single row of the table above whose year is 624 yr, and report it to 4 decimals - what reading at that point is 1.7850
